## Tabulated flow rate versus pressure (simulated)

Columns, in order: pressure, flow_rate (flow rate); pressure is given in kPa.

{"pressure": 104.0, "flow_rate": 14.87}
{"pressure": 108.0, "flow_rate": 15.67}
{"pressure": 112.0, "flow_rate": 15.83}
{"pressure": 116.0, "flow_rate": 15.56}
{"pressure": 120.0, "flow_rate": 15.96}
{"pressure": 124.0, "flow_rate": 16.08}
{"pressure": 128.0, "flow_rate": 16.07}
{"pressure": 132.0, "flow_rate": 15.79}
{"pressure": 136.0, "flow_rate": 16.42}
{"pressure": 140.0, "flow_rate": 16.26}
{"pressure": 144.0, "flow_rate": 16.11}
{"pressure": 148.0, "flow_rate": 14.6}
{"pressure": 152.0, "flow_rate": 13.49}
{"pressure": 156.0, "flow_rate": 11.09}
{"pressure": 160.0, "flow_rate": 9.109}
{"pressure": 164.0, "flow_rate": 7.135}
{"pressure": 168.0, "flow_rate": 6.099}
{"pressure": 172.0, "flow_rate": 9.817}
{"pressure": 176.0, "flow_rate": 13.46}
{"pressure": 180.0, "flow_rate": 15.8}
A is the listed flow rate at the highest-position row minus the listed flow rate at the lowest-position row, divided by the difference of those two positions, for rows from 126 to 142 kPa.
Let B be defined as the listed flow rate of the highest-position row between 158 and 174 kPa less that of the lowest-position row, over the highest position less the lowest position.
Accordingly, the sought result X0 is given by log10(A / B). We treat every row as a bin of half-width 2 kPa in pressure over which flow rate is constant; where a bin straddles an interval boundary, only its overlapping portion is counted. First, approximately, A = 0.016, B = 0.06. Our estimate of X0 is -0.6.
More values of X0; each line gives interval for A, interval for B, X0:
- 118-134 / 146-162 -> -1.5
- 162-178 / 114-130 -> 1.1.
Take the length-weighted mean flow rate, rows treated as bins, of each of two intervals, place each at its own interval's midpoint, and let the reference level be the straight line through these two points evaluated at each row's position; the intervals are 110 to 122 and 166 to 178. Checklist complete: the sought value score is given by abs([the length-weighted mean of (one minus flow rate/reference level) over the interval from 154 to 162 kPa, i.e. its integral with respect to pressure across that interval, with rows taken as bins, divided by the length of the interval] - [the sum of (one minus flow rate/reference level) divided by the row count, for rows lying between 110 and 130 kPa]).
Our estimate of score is 0.14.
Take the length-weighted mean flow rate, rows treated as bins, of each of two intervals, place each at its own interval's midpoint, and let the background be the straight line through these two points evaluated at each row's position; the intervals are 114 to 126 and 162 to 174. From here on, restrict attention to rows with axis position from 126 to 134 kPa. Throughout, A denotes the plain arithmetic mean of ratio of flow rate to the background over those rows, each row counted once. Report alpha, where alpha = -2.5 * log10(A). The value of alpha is -0.13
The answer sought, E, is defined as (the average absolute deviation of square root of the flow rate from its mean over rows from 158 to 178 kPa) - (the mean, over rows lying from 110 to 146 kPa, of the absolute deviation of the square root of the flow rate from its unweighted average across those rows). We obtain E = 0.3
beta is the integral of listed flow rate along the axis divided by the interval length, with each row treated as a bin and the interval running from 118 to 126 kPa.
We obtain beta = 16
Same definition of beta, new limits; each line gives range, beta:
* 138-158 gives 14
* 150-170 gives 9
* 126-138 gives 16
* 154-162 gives 10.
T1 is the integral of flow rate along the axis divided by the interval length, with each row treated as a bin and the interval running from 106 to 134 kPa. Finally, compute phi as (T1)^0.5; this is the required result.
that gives 3.98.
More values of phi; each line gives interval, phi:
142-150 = 3.92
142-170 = 3.33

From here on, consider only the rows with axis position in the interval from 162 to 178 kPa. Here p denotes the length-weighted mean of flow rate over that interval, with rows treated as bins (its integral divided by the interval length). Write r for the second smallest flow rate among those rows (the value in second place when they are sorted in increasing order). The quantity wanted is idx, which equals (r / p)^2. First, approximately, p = 9.1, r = 7.135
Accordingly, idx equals 0.61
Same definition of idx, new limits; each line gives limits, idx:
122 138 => 1.00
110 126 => 1.00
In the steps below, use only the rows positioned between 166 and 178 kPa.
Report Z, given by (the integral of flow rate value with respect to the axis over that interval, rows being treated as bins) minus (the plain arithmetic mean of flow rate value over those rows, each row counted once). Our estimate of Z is 108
